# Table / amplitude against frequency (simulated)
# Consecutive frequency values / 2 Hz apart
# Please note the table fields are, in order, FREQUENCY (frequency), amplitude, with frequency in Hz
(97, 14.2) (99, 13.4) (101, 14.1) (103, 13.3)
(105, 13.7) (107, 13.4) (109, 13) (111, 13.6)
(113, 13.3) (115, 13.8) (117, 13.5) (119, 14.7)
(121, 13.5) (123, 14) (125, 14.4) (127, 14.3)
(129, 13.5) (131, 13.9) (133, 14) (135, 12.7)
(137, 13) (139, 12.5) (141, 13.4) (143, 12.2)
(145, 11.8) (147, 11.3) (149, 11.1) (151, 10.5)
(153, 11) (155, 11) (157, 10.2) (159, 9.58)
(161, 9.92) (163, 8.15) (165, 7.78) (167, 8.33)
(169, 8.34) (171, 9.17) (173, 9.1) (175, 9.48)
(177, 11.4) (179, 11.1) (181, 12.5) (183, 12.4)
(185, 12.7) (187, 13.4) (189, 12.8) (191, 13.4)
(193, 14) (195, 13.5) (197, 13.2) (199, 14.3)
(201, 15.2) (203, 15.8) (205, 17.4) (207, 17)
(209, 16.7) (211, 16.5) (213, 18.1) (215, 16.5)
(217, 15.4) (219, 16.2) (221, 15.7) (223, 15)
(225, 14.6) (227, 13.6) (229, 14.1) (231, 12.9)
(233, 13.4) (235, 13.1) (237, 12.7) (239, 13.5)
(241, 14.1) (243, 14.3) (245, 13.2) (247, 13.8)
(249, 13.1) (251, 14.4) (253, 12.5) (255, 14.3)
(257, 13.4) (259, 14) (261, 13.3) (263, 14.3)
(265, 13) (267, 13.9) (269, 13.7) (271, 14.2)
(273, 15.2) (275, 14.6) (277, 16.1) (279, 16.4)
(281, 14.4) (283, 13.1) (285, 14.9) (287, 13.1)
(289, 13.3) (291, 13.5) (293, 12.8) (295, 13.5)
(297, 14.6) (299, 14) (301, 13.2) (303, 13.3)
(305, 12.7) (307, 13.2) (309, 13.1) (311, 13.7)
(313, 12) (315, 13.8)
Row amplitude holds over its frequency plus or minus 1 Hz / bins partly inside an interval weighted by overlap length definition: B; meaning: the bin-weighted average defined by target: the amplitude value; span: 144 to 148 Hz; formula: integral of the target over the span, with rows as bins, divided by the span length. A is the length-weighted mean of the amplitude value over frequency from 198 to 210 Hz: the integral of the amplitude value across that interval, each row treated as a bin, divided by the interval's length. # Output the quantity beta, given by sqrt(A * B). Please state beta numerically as 13.6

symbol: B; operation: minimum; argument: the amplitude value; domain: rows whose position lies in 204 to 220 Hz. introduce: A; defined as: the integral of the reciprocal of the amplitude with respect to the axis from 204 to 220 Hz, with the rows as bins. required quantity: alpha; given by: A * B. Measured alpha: 14.8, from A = 0.96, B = 15.4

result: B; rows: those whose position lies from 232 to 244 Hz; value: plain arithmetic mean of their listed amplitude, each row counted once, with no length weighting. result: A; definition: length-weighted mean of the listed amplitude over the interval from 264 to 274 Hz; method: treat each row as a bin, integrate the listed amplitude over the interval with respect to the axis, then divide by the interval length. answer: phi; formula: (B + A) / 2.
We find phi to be 13.8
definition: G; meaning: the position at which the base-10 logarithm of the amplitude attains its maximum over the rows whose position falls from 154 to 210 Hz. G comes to 205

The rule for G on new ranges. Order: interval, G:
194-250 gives 213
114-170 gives 119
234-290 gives 279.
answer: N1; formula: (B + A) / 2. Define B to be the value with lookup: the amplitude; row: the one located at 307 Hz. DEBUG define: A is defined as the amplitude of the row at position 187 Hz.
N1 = 13.3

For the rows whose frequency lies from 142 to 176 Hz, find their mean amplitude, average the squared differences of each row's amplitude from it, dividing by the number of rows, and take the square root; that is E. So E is 1.3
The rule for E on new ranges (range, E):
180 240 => 1.6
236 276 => 0.7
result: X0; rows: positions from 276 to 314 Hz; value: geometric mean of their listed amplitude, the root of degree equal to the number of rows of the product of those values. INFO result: 13.7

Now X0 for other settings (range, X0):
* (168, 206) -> 12.4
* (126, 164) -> 11.7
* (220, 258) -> 13.8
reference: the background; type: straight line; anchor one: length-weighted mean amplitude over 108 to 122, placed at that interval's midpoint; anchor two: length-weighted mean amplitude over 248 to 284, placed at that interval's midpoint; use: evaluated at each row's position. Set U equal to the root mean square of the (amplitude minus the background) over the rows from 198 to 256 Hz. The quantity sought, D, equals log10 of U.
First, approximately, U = 1.7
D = 0.2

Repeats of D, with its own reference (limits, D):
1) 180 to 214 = 0.3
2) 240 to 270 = -0.2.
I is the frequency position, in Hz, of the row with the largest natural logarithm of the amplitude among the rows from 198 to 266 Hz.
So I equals 213 Hz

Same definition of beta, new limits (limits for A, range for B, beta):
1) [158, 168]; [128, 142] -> 10.8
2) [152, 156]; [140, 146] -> 11.7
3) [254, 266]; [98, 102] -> 13.7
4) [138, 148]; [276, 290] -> 13.3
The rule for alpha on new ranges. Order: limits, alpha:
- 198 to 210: 10.7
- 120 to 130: 9.7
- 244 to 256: 11.1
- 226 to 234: 7.7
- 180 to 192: 11.6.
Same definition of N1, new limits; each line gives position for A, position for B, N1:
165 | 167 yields 8.1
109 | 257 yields 13.2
